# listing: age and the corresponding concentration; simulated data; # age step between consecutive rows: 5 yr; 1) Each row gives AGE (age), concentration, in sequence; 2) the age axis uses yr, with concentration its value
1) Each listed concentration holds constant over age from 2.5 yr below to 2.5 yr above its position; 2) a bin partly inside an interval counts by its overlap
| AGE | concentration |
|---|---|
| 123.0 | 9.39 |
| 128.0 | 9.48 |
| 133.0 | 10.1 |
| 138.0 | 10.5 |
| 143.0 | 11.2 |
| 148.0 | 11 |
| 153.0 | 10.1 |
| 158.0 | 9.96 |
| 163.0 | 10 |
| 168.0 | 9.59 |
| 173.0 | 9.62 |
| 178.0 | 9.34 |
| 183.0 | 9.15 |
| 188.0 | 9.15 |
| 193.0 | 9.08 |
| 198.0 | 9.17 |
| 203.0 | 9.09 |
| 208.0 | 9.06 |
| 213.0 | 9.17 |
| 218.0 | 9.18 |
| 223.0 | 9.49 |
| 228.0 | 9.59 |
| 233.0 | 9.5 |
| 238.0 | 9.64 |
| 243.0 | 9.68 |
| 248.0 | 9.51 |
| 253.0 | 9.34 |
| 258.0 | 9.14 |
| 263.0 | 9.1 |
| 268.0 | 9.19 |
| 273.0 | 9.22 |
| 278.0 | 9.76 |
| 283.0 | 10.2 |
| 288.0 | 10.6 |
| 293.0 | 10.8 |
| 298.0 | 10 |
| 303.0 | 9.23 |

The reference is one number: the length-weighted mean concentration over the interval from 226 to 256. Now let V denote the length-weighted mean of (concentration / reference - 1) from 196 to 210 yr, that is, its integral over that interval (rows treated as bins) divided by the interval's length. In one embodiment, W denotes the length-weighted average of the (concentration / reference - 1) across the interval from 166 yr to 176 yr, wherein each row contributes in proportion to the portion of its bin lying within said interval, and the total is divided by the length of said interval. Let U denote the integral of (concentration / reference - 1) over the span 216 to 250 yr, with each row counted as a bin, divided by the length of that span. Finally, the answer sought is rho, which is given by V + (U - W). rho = -0.05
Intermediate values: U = 0.00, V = -0.05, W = 0.006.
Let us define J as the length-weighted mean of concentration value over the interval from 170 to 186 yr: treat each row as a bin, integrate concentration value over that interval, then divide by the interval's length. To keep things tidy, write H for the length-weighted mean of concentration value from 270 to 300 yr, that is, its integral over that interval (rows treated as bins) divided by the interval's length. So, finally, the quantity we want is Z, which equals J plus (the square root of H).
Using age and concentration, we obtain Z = 12.5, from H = 10.1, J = 9.4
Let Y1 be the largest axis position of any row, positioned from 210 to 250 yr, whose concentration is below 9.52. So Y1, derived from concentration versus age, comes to 248.0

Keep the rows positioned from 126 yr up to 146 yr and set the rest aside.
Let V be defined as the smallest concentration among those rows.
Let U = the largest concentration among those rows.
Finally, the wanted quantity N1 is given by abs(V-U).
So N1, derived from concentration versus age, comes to 1.7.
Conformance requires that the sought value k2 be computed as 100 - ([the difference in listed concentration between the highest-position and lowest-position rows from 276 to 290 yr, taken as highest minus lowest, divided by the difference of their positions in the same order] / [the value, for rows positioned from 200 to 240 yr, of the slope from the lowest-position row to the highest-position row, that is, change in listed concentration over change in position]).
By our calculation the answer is 95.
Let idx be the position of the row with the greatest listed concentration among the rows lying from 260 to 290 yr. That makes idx 288.0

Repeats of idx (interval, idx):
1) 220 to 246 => 243.0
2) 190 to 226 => 223.0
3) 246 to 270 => 248.0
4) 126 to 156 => 143.0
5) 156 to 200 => 163.0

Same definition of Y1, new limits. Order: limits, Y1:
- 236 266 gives 263.0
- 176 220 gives 218.0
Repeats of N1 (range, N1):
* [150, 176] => 0.5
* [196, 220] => 0.1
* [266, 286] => 1.0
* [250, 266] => 0.2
